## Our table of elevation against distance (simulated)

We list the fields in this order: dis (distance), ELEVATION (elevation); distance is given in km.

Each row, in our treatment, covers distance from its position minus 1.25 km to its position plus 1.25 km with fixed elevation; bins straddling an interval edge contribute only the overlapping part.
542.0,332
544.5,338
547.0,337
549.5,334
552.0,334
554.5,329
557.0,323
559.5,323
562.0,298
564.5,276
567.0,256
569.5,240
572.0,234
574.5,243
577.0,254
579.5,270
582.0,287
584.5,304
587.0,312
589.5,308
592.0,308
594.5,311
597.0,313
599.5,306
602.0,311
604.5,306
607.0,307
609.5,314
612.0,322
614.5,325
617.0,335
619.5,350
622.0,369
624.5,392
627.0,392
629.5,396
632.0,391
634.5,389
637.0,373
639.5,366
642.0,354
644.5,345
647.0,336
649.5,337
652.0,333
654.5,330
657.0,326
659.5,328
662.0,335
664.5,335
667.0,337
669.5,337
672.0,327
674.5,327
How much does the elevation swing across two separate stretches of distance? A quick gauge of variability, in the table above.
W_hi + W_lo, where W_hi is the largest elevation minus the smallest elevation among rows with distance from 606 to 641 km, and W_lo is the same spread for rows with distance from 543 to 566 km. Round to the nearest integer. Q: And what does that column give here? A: 151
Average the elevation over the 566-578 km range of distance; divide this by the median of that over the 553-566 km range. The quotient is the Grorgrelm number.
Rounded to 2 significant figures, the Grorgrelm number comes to 0.76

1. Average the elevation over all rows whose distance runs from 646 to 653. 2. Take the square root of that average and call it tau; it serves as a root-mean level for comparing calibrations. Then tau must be 18.3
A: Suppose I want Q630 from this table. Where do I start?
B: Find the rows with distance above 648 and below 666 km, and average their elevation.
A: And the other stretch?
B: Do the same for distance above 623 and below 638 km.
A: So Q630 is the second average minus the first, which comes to 57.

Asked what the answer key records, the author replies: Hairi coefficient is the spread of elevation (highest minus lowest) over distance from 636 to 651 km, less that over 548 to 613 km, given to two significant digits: -63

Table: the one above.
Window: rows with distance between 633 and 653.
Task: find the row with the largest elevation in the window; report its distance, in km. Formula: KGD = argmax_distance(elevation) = 634.5 km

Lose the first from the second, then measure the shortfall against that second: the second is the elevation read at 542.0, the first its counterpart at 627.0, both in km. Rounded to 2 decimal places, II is -0.18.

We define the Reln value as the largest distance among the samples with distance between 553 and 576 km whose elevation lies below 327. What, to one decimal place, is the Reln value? 574.5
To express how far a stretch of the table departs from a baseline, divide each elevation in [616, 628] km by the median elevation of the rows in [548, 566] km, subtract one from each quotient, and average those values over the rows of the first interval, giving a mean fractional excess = 0.14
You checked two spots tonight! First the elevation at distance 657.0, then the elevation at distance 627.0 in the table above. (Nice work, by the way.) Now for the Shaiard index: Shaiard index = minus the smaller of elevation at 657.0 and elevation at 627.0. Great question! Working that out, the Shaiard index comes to -326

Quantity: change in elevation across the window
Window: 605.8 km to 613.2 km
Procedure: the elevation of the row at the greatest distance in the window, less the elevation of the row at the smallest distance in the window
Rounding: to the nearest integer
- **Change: 15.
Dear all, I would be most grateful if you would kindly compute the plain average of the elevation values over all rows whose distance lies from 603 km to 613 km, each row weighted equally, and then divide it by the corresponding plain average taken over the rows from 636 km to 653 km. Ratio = 0.89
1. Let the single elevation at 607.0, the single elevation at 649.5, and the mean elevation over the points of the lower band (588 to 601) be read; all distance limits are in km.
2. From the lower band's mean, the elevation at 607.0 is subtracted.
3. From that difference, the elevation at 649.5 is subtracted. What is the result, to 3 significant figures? -335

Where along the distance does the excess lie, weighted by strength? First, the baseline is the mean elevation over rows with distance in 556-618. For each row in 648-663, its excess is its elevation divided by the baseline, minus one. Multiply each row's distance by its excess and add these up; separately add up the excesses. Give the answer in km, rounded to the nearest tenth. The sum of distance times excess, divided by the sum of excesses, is 655.6 km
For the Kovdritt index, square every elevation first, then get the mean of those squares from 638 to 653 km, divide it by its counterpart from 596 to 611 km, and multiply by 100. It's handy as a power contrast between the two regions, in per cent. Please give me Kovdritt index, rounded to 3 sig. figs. 125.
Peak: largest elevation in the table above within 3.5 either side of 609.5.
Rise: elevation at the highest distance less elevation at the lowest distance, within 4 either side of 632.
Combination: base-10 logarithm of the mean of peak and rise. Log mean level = 2.20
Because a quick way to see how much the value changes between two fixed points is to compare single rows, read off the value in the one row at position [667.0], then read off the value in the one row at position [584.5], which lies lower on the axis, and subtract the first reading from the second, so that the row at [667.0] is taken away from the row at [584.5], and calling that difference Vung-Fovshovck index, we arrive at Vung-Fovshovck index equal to -33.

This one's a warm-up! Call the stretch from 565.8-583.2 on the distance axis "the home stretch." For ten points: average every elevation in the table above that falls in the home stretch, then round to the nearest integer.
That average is 255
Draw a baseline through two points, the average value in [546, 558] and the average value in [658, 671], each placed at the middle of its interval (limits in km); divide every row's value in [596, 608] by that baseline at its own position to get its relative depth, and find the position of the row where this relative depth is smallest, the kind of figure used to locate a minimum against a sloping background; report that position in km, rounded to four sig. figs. 604.5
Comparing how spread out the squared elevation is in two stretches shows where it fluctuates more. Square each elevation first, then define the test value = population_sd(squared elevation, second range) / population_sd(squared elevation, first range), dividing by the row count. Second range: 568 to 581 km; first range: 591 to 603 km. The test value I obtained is 4.2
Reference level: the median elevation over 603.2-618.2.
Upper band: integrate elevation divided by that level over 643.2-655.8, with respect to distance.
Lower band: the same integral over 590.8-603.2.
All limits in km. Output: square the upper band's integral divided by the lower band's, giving 1.2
